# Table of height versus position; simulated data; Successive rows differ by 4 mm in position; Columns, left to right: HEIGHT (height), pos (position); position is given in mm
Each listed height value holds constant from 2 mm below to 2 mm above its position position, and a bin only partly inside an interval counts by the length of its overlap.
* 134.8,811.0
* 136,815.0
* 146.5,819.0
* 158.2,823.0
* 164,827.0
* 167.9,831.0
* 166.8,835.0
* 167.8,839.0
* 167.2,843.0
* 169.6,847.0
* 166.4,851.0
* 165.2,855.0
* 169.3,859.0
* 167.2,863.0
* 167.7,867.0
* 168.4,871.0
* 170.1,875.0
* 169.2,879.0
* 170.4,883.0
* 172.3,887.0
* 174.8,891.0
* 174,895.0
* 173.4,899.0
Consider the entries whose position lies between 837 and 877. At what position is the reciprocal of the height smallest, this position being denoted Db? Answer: 875.0 mm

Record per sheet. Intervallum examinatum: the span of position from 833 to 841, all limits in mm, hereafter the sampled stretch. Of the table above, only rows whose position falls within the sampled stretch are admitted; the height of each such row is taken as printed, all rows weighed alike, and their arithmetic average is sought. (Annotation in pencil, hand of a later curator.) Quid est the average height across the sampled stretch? 167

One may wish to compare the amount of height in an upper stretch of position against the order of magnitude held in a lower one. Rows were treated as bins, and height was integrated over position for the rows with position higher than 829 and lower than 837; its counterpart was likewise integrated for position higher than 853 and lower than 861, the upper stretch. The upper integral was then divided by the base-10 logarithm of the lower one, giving 428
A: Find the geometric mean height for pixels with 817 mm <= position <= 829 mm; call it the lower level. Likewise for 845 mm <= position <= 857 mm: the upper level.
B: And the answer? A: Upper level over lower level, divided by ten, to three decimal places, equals 0.107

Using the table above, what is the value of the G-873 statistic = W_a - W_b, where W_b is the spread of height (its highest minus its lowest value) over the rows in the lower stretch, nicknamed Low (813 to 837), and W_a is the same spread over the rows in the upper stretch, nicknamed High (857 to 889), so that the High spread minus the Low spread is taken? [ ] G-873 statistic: -27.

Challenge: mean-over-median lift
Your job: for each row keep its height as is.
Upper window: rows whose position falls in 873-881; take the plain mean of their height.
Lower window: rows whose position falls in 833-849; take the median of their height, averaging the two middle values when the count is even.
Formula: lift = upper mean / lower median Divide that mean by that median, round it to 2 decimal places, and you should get 1.01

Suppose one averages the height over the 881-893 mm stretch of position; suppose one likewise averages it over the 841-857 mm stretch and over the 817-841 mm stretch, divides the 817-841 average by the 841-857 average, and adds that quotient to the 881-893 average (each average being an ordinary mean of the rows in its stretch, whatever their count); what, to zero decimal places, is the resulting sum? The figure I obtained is 173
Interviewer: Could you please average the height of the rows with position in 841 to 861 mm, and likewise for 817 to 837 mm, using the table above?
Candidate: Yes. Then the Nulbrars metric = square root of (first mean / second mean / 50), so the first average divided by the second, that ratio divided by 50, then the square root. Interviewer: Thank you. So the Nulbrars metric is 0.144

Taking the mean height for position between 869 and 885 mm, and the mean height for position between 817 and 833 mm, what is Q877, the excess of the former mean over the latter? 10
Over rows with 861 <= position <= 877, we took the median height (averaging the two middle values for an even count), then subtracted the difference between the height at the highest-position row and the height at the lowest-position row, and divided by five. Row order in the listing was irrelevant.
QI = 33.0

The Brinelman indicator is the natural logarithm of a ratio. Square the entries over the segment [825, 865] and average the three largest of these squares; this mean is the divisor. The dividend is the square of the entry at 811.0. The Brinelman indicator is -0.5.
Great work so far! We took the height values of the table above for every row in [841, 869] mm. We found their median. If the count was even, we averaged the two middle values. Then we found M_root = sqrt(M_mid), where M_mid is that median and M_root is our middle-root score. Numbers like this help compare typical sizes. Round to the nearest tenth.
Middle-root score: 12.9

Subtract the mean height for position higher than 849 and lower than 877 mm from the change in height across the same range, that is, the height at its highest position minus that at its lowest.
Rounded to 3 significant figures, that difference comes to -164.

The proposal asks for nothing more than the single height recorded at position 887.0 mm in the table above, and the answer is 172.3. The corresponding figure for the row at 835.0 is 166.8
